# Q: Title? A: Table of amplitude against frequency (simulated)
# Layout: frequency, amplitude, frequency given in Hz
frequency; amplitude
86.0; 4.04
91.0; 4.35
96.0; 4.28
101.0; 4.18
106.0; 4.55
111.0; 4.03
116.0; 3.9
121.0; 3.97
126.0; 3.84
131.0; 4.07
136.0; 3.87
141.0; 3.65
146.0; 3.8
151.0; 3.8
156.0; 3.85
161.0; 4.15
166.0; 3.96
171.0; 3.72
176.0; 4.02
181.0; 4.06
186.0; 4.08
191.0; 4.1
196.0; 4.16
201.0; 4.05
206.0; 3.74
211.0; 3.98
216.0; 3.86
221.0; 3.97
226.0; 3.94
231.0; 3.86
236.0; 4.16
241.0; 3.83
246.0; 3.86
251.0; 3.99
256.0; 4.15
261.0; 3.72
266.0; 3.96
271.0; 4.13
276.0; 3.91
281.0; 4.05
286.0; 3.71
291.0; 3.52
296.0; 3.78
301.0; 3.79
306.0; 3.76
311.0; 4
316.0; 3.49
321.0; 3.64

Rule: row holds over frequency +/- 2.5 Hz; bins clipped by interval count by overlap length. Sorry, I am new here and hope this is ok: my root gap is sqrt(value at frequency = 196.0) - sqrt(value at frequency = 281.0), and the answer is 0.03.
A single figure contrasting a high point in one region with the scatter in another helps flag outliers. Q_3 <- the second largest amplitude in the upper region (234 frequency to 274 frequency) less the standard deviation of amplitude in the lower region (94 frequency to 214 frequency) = 3.95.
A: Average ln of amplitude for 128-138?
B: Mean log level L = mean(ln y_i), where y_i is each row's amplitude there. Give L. 1.378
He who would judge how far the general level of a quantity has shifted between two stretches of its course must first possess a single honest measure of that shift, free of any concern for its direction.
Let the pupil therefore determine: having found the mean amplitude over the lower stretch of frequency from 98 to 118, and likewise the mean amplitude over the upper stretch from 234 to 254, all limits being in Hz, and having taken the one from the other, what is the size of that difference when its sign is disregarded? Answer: 0.21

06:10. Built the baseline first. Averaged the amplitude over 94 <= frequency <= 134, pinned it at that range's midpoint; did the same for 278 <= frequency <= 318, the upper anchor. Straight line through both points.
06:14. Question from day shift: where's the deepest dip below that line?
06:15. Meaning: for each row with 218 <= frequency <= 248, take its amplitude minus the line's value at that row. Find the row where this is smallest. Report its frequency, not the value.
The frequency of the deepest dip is 241.0 Hz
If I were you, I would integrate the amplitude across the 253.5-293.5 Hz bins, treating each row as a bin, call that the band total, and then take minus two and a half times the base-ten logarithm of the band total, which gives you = -5.48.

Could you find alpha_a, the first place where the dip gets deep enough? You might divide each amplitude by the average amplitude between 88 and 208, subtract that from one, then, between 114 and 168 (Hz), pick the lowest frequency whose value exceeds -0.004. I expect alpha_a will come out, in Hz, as 116.0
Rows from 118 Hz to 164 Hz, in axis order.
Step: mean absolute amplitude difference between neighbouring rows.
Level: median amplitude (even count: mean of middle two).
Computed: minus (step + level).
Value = -4.01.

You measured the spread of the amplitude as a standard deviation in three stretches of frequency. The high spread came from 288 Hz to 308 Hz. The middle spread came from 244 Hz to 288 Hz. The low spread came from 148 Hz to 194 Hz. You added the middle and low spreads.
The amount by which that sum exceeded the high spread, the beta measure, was 0.18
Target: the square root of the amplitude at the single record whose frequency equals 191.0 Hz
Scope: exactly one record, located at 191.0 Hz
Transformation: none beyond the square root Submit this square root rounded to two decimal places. 2.02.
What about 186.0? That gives 2.02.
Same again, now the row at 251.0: 2.00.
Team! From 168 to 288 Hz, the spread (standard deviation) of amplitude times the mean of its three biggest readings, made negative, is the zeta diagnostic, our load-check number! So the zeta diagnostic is -0.6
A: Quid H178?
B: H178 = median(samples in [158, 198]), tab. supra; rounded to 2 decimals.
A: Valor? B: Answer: 4.07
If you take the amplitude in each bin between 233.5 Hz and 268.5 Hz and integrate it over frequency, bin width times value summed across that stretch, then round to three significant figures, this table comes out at 138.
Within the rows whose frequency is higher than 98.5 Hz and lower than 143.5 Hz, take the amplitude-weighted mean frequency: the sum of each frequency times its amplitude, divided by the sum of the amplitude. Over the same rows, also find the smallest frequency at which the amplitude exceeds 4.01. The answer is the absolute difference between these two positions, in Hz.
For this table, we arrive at 19.4 Hz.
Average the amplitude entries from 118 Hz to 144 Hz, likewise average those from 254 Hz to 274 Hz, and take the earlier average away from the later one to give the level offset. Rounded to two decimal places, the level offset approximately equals 0.11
